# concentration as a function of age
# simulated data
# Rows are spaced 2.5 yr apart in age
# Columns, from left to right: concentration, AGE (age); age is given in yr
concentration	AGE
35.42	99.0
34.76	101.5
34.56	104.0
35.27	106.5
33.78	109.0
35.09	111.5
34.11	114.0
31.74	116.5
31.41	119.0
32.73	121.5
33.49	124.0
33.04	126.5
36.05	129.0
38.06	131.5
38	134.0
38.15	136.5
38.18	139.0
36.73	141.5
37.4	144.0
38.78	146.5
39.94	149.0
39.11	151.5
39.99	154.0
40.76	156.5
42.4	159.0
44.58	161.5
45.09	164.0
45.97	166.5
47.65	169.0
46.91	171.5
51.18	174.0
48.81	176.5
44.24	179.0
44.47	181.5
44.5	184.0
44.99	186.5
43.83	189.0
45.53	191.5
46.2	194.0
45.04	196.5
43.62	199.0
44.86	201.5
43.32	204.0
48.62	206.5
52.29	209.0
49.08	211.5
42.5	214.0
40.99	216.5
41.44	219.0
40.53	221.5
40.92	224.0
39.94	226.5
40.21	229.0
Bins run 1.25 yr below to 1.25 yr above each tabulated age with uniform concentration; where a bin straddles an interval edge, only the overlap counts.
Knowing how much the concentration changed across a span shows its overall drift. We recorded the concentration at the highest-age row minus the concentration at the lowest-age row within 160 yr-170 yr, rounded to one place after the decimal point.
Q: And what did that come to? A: 3.1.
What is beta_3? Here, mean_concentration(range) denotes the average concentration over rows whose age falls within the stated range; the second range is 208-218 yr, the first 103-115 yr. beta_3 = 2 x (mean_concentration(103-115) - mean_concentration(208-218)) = -23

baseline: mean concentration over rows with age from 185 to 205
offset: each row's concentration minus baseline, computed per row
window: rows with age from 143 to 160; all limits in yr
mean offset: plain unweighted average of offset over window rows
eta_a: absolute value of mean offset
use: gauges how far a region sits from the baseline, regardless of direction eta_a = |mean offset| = 4.9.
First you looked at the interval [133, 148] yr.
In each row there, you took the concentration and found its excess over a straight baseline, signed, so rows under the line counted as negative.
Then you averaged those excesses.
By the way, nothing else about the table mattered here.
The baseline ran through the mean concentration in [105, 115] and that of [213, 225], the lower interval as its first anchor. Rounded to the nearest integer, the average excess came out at 1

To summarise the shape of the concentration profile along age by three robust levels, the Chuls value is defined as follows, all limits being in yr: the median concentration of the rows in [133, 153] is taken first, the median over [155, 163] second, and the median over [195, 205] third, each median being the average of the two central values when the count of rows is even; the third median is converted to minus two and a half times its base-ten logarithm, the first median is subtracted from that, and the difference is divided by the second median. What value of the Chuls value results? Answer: -1.00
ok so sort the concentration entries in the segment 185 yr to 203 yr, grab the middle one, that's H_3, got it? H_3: 45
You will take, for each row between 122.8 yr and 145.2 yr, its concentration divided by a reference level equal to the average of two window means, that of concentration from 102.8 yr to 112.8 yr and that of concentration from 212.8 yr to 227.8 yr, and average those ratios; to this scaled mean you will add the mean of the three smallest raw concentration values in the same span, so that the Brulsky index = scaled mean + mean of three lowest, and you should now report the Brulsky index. 35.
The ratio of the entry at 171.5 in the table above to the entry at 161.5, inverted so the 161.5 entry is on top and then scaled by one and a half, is 1.43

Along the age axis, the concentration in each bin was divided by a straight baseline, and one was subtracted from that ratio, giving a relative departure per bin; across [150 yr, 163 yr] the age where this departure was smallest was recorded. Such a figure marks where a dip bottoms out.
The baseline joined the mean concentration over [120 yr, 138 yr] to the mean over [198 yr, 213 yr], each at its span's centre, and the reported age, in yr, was 151.5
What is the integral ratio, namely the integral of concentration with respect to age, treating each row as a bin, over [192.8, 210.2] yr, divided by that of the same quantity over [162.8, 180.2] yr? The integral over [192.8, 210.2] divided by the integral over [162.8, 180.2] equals 0.98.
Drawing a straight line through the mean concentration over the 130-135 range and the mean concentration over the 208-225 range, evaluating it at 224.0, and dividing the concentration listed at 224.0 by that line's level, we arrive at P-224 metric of 0.92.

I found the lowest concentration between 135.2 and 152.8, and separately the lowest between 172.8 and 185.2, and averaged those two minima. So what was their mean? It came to 40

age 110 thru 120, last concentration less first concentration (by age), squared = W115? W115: 14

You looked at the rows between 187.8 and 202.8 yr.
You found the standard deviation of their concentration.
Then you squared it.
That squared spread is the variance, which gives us 1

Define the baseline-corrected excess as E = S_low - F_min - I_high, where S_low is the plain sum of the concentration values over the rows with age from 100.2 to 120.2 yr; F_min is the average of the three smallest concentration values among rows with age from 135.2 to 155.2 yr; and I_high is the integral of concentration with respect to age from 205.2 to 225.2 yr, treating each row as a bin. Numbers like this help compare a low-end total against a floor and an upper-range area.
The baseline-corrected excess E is -658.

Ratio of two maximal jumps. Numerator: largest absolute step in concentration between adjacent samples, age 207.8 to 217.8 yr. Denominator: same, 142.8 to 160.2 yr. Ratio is 4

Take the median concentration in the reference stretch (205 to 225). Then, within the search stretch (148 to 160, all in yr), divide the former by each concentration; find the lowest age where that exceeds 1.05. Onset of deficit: 149.0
